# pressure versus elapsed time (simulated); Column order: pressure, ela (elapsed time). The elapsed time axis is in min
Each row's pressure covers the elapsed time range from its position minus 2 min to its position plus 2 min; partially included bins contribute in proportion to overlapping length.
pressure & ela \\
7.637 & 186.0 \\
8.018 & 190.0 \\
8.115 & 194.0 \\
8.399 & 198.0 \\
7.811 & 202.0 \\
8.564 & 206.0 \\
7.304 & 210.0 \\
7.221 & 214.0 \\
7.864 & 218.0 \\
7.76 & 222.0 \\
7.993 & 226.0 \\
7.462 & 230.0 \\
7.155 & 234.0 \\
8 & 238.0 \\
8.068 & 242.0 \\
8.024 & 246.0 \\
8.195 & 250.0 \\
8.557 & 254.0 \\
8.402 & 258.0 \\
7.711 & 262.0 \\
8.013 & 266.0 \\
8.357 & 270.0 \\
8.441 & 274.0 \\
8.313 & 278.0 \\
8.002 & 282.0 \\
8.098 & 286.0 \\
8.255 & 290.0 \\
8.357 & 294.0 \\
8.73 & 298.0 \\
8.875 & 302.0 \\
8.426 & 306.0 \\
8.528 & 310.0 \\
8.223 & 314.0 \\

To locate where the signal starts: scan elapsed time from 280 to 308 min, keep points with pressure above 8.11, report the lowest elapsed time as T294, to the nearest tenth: 290.0 min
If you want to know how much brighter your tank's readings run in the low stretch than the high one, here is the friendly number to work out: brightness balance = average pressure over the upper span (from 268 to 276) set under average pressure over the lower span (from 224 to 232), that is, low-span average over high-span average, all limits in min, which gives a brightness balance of 0.92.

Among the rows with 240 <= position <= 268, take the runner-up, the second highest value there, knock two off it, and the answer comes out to 6.40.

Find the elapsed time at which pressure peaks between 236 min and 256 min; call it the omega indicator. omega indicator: 254.0 min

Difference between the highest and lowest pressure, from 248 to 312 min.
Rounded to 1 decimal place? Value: 1.2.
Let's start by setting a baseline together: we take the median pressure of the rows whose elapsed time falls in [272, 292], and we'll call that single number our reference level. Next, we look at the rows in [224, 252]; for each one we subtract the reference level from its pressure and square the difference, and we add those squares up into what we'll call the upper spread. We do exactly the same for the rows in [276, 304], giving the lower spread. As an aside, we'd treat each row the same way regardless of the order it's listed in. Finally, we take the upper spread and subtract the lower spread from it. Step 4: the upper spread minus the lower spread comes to 1.35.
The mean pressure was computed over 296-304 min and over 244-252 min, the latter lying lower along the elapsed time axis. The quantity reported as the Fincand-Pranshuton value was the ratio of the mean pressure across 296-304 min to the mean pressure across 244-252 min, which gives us 1.085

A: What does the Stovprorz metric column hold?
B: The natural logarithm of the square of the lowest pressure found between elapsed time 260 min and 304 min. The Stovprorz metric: 4.09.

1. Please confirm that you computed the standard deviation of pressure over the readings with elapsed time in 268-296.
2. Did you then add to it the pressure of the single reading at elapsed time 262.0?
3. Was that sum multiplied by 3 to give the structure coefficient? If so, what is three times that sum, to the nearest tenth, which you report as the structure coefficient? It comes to 23.6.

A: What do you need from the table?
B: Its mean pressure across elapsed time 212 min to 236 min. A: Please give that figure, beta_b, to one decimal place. 7.6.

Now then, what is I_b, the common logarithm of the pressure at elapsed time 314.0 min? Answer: 0.92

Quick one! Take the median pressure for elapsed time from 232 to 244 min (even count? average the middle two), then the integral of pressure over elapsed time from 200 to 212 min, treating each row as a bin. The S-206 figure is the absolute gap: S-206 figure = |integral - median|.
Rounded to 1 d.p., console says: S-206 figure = 86.7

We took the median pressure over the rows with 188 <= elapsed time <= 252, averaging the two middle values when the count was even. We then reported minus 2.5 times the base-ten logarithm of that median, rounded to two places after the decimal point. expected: -2.26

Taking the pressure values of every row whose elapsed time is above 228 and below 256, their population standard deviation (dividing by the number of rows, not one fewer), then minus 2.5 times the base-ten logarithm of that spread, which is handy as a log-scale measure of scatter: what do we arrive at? 0.91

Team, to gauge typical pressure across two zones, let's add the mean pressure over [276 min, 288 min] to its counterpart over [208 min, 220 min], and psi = 15.6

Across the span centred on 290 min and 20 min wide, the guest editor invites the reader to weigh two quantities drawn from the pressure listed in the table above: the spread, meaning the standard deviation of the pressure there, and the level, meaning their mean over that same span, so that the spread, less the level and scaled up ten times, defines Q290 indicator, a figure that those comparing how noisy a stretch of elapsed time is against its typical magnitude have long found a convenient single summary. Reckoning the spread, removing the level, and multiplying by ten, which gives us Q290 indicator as -80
